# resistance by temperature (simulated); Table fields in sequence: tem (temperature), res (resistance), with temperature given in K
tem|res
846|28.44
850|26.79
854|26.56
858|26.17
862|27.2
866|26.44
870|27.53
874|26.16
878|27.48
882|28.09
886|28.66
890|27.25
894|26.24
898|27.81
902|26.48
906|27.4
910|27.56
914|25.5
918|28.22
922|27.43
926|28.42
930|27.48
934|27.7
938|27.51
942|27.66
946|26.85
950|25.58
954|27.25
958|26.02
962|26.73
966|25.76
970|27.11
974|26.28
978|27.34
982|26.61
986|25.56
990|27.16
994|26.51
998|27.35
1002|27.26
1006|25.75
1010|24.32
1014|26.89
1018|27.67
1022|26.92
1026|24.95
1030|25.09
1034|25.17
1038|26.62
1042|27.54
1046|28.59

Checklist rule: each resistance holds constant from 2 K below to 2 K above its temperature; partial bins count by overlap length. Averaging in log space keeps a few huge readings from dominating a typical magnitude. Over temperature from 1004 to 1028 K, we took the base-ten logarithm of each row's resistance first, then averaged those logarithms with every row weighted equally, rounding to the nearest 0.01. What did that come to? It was 1.42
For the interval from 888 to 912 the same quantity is 1.43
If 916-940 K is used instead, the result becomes 1.44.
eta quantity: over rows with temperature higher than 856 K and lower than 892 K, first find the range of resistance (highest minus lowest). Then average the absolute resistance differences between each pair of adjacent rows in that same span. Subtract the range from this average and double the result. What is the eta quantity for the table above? -3.0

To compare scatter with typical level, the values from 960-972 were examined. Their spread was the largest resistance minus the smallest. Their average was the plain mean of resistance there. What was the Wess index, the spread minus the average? -25.18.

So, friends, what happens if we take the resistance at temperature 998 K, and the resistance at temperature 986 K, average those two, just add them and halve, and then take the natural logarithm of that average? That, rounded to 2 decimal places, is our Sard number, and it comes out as 3.28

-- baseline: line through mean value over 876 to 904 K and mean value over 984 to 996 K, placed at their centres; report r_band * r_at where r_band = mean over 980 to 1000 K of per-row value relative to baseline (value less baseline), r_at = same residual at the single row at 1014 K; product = 0.17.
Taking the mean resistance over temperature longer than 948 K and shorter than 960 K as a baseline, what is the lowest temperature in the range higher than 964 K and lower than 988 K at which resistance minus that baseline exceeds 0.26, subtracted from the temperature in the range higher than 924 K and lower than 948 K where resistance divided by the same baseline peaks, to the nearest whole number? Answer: -44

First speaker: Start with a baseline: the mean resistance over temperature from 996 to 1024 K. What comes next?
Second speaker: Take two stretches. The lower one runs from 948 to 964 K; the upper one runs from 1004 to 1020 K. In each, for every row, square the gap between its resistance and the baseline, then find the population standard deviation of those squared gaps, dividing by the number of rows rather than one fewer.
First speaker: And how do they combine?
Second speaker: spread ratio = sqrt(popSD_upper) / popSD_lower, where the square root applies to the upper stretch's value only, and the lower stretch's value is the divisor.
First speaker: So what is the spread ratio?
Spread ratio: 3.9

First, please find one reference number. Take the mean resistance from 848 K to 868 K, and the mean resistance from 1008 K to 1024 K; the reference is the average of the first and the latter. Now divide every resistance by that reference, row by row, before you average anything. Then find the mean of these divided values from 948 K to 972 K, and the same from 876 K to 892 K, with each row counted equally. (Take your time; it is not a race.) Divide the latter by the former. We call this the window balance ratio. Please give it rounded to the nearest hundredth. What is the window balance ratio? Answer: 1.06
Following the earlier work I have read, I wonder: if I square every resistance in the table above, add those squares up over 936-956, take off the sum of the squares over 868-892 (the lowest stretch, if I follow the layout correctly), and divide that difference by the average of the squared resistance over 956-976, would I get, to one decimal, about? -1.3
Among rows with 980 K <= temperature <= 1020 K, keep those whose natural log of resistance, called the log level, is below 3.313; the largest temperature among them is 1014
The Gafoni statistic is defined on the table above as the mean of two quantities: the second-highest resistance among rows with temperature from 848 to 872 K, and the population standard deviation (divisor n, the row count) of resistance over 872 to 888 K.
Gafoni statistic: 14.1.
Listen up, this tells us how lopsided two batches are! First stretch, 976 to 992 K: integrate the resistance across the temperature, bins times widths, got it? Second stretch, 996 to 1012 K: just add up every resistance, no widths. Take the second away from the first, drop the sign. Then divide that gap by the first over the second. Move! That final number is 79.0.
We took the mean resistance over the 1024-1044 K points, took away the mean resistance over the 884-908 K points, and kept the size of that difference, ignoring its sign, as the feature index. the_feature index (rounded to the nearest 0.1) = 1.4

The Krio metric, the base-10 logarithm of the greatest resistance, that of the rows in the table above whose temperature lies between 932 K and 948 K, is 1.44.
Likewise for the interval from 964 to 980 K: 1.44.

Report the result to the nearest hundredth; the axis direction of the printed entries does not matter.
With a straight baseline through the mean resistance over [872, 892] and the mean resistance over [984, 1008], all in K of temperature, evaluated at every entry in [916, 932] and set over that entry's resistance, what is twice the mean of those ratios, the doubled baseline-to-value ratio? 1.95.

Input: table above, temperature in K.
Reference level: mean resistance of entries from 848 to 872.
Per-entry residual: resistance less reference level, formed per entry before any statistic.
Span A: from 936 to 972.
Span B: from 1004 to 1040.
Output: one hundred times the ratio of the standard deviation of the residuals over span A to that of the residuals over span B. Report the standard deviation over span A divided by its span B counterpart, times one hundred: 67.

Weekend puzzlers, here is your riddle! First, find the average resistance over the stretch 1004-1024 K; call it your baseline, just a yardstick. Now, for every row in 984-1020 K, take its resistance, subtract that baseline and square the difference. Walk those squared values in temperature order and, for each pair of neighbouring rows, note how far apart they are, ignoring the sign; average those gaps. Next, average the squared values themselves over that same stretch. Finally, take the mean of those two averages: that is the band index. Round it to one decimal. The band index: 1.3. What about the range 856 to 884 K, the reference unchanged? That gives 1.1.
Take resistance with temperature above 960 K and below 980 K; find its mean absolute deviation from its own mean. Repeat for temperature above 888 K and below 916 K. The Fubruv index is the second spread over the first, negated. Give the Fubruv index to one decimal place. -1.4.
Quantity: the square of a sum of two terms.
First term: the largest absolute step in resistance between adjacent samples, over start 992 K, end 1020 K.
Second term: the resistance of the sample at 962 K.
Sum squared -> 858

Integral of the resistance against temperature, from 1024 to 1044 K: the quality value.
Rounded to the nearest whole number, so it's 517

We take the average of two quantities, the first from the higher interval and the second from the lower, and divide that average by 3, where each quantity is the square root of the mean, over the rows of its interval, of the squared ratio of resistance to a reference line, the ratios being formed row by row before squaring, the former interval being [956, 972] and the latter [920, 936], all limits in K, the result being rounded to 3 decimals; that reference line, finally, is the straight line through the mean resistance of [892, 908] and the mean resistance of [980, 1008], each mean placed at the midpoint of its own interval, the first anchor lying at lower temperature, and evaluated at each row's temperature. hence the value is 0.337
